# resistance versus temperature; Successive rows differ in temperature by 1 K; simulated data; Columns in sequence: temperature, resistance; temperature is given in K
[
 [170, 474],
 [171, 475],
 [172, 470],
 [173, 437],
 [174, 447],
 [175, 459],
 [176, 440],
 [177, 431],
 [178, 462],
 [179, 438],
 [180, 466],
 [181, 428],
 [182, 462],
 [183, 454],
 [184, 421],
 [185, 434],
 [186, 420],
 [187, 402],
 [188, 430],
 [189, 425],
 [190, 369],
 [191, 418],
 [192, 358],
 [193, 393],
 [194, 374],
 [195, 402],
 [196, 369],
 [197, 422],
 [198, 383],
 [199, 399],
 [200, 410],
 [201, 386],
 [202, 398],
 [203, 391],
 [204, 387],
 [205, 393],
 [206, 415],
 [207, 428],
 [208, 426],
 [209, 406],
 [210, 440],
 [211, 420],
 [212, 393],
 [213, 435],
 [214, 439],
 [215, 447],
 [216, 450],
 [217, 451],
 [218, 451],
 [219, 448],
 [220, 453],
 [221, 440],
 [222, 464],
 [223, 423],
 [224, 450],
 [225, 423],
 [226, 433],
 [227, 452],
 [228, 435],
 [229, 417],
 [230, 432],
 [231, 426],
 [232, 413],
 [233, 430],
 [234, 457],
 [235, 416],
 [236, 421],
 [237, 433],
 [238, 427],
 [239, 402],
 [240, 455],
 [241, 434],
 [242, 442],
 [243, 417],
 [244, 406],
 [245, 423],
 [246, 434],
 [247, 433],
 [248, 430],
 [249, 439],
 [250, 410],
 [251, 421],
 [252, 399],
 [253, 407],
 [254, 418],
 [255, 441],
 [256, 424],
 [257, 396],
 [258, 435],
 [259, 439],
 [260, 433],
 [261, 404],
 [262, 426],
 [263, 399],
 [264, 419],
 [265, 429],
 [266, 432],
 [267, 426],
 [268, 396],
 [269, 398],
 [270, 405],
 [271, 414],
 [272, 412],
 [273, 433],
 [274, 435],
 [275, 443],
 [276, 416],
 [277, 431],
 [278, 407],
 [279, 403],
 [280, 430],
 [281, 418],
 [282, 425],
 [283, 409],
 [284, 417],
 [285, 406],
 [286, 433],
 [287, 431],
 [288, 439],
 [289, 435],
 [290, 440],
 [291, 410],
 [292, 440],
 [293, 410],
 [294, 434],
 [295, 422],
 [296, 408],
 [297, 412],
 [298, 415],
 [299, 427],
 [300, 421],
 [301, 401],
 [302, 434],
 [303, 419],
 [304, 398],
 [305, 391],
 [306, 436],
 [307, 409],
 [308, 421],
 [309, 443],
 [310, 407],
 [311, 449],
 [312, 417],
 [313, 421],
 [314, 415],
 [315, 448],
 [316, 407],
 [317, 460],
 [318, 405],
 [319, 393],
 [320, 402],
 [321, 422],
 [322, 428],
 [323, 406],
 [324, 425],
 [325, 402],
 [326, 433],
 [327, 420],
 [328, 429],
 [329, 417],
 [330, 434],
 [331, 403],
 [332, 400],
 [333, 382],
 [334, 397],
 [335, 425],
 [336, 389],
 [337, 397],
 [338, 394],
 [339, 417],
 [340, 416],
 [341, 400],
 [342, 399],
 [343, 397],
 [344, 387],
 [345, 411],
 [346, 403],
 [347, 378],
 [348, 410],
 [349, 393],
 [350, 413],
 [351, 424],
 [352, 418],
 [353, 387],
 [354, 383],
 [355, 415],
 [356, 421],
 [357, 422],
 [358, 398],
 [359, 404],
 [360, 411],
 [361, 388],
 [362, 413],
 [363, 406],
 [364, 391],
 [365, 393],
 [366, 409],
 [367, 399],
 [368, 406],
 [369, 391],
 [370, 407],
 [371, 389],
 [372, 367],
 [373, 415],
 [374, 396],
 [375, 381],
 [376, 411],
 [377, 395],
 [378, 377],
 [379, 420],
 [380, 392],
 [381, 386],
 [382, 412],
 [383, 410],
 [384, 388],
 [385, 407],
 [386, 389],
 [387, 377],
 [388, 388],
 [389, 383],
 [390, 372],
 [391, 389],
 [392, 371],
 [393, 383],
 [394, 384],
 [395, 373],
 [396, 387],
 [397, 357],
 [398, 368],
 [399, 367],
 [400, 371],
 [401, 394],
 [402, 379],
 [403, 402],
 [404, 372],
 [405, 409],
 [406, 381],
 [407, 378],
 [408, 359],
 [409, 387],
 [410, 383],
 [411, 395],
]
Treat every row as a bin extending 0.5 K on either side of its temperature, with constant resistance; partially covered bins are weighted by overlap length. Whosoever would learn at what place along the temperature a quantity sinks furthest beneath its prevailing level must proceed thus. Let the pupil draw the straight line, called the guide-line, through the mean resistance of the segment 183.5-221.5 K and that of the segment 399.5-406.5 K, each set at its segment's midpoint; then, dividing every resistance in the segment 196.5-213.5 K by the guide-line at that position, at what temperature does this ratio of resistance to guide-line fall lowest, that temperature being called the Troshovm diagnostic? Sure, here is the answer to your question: 198 K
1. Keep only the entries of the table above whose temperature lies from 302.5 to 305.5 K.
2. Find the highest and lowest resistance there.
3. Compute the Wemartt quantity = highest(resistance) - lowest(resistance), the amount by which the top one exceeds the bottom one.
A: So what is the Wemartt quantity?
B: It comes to 28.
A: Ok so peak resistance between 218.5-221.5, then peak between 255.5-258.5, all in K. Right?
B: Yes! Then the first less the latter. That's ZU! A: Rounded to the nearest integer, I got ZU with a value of 18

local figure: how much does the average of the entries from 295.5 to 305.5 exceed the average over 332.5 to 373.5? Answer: 11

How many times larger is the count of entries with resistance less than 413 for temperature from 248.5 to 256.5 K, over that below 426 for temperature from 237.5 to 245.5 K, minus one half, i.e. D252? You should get 0.25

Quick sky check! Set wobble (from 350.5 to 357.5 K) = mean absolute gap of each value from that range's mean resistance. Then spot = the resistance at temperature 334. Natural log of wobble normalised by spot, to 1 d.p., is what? -3.3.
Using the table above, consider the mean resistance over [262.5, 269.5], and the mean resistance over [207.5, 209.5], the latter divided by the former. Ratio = 1.004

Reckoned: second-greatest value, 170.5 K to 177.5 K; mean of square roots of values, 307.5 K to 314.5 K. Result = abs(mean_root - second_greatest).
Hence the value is 449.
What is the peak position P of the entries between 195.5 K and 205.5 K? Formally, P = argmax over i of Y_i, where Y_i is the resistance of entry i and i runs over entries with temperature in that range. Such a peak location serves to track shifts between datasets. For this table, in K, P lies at 197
